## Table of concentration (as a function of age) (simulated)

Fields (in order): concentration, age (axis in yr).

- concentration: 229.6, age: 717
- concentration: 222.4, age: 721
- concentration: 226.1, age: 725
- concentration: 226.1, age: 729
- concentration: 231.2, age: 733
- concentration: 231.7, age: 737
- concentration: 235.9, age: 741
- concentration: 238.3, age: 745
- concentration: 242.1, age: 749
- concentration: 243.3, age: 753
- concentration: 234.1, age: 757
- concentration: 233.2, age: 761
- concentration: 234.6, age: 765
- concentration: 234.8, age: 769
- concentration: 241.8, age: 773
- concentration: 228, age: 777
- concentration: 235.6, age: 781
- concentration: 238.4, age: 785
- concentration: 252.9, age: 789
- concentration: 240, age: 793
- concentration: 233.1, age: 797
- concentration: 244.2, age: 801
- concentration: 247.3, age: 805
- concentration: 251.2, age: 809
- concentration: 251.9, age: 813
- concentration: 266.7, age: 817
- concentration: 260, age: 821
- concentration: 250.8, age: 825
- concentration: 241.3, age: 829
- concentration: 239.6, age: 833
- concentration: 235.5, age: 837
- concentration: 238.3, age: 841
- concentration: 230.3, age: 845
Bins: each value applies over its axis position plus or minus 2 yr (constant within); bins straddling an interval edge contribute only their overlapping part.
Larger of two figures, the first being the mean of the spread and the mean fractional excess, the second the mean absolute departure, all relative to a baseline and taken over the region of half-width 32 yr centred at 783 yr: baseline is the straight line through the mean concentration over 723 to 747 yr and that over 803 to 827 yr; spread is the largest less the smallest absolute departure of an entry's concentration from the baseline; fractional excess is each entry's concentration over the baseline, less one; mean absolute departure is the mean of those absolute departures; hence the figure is 7.8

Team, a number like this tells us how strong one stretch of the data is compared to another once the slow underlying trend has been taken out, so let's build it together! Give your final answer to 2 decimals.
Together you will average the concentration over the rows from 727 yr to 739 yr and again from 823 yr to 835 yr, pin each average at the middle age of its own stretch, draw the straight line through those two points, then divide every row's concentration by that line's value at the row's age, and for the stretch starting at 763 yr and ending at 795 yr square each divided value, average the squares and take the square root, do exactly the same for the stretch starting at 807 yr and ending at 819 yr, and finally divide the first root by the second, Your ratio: 0.95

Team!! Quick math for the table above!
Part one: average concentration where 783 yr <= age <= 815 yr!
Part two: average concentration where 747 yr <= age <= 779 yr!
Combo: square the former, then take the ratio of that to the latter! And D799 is 254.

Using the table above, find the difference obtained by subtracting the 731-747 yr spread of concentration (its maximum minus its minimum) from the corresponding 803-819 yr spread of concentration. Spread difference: 12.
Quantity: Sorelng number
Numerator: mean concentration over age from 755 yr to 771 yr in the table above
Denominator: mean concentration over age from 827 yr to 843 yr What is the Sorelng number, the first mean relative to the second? 0.98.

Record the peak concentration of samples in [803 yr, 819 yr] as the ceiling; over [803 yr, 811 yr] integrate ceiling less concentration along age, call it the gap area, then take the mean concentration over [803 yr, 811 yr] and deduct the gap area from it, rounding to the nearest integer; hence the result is 110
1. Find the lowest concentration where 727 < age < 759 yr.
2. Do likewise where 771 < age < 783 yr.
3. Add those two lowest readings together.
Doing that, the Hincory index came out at 454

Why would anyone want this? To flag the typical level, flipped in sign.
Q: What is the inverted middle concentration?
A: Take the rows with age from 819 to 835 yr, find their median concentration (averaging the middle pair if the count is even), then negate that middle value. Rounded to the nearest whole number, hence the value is -246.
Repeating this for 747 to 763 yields -238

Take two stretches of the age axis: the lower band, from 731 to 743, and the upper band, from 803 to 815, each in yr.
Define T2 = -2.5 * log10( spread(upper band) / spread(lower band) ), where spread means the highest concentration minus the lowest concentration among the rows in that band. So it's 0.02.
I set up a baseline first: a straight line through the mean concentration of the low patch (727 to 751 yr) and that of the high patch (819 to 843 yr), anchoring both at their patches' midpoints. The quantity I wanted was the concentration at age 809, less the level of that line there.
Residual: 9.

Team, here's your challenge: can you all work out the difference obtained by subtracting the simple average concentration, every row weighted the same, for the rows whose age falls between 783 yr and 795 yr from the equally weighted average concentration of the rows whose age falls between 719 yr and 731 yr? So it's -19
